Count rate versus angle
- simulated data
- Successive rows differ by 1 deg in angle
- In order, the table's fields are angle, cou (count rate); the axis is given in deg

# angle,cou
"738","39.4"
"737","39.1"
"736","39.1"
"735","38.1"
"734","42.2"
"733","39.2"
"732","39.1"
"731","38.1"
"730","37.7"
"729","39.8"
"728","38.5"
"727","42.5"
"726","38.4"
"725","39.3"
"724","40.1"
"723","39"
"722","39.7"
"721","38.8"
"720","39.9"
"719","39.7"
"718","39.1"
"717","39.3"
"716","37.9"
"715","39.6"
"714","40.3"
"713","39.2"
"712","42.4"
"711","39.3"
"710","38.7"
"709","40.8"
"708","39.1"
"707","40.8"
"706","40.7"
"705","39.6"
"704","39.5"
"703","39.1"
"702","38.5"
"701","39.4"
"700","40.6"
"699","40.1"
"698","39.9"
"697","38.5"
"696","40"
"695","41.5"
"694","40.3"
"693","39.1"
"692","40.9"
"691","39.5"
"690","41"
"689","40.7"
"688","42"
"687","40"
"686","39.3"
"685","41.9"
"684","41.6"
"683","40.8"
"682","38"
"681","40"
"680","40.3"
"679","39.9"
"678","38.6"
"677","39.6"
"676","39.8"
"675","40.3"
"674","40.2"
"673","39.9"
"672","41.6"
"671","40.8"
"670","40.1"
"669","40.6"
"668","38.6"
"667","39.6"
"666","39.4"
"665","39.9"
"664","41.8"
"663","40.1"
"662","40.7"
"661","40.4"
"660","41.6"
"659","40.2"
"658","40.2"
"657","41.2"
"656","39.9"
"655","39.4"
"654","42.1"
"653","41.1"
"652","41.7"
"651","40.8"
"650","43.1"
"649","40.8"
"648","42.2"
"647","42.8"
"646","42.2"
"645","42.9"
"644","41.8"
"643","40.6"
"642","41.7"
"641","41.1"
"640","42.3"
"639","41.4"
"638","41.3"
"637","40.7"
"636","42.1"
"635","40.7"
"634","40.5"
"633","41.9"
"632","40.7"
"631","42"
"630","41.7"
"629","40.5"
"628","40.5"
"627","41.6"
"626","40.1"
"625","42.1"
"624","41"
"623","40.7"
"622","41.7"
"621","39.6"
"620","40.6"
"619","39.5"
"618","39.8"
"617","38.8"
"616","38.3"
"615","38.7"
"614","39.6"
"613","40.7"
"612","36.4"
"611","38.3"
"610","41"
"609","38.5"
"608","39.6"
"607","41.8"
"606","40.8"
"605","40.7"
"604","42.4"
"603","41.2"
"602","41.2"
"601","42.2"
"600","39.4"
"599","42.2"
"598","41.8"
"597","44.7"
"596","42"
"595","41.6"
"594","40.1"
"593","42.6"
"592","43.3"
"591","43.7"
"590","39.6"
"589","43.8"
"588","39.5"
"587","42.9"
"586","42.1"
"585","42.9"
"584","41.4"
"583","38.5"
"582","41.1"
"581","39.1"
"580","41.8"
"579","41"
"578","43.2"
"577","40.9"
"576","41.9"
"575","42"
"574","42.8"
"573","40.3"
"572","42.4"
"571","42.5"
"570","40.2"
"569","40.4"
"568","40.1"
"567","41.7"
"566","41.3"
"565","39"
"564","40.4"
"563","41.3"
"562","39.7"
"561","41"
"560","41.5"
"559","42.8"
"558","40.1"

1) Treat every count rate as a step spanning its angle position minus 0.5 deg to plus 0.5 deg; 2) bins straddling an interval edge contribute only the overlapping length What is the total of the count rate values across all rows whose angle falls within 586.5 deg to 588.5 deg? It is 82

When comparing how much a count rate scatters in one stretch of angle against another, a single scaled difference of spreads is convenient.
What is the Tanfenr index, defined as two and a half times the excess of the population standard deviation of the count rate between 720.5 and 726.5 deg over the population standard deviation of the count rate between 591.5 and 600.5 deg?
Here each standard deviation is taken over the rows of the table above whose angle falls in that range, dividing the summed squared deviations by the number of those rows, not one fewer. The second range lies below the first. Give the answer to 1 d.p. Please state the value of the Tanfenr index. -2.3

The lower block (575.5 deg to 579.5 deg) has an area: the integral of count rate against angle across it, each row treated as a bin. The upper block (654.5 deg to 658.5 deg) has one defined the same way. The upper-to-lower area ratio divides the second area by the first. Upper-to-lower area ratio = 0.96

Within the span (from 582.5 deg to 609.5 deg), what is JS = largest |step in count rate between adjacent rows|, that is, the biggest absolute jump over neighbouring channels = 4.3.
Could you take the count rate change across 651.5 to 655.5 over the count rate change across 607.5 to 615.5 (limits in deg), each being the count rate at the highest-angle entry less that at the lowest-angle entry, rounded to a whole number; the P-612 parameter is 3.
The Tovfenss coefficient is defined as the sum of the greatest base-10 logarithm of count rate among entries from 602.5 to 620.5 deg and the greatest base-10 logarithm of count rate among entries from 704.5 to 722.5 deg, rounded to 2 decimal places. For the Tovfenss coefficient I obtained 3.25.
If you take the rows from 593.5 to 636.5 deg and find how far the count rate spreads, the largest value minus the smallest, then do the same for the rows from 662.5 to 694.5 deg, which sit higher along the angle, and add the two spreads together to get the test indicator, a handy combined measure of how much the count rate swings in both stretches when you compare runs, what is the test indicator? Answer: 12.3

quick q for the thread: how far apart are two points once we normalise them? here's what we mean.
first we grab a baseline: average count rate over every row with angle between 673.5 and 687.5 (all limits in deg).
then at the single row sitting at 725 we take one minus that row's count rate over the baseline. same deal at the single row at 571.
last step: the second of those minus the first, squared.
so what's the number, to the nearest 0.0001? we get 0.0064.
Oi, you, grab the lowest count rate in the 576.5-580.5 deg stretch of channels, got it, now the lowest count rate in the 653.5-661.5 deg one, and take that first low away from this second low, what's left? -1.5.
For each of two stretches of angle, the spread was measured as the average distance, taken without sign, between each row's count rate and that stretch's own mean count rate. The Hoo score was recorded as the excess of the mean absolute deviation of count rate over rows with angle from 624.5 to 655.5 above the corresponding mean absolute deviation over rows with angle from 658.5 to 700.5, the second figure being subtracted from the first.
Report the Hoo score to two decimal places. 0.01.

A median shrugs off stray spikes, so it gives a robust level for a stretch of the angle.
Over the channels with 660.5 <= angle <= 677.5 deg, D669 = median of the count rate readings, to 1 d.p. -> 40.1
